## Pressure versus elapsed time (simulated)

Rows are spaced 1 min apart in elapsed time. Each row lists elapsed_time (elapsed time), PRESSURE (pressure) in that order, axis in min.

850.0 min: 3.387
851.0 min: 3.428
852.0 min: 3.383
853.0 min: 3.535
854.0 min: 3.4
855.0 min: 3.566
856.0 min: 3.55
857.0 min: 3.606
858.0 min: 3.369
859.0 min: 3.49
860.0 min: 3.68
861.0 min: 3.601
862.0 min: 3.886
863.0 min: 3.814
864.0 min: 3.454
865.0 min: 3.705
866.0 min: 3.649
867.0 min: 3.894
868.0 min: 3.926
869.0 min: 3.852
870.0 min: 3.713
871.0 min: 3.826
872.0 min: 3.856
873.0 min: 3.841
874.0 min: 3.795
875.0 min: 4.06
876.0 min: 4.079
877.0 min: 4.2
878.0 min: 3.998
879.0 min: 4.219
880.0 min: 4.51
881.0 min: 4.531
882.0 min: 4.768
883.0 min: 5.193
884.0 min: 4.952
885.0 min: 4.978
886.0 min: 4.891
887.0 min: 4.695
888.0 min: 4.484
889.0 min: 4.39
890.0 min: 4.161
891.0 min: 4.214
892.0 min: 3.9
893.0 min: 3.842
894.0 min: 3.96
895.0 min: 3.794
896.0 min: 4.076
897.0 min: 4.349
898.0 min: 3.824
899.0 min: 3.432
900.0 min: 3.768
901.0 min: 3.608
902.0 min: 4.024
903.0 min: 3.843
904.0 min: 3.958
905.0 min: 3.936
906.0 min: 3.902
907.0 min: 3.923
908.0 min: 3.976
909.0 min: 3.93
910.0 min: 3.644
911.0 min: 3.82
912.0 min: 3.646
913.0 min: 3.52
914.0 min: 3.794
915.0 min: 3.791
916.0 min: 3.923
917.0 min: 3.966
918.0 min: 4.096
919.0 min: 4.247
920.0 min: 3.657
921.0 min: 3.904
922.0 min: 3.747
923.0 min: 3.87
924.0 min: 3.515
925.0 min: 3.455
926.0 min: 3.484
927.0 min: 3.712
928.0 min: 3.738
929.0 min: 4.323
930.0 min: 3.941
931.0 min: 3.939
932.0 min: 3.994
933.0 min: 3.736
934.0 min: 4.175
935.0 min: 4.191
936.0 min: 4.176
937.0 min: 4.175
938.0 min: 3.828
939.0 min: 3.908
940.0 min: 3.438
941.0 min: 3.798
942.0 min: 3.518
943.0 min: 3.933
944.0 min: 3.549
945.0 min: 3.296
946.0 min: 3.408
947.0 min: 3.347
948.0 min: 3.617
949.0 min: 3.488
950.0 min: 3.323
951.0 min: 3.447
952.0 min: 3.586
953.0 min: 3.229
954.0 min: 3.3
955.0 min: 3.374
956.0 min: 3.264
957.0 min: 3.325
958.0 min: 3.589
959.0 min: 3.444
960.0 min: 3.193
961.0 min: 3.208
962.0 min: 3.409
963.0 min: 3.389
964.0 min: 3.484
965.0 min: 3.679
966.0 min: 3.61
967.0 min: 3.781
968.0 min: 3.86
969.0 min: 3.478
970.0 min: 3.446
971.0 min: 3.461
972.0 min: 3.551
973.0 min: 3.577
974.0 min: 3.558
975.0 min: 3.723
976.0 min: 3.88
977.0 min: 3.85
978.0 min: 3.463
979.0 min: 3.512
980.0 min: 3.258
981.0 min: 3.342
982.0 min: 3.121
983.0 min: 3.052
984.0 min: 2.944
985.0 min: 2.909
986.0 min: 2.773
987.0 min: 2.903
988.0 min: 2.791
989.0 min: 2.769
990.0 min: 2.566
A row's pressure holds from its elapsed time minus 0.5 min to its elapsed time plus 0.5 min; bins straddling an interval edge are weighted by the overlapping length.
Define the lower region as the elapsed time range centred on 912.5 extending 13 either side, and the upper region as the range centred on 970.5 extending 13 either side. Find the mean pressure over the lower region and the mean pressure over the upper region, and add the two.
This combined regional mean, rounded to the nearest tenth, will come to 7.3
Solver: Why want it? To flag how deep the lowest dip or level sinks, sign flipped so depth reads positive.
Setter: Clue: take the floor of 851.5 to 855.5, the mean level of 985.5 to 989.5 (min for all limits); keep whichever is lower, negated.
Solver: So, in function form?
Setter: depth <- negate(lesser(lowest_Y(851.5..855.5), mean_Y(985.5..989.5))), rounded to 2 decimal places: -2.81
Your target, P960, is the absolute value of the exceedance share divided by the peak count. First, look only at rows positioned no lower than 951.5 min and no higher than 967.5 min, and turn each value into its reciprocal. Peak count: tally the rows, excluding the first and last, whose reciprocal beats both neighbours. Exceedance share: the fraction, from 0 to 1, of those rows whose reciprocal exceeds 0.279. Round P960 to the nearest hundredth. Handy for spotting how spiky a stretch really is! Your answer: 0.14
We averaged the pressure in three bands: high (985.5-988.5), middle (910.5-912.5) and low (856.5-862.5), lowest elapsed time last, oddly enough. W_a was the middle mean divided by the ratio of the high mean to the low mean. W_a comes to 4.8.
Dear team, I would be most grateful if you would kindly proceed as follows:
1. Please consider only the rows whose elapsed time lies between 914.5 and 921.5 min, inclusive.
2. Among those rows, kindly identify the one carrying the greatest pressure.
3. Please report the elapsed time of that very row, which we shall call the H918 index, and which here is 919.0 min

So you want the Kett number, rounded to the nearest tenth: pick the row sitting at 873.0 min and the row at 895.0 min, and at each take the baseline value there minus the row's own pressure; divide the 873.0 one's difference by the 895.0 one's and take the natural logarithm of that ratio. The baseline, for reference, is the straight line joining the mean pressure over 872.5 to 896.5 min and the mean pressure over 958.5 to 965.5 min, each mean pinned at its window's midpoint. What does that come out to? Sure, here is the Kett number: 0.4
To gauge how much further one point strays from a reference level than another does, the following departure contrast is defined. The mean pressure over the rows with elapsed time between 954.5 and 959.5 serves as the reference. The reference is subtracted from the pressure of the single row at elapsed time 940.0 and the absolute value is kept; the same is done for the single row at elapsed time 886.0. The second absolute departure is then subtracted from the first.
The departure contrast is -1.5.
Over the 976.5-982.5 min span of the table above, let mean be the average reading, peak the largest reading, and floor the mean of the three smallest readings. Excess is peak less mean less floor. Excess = -2.81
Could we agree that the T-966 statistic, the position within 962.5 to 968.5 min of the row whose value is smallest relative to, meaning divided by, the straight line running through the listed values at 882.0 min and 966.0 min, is 963.0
